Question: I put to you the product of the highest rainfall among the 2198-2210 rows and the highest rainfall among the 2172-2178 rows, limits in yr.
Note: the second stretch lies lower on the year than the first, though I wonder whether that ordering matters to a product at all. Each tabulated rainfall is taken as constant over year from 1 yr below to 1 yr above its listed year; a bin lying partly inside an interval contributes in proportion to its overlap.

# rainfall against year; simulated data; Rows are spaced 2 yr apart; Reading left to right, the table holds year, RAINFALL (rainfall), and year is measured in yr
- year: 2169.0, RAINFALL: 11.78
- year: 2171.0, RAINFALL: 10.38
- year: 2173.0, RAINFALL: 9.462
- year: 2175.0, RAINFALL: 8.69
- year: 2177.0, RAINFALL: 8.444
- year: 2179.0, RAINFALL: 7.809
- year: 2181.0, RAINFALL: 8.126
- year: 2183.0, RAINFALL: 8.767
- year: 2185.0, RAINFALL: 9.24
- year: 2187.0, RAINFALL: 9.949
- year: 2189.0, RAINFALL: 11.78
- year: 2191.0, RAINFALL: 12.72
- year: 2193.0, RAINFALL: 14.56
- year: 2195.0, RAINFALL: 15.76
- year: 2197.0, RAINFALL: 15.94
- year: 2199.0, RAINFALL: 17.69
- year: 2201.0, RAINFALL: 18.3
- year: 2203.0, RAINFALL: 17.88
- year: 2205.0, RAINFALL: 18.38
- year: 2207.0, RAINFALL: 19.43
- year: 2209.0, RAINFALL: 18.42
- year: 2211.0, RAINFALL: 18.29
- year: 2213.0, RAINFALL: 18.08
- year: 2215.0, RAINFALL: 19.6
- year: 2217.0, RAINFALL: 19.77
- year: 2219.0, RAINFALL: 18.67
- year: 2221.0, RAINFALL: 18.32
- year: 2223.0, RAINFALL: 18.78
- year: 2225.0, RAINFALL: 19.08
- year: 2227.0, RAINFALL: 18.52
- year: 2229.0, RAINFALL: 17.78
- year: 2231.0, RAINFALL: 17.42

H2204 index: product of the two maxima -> 184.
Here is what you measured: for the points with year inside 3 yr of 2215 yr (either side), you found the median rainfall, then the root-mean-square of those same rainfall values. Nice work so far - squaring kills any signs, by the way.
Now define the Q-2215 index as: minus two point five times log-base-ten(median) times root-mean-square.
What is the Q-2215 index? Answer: -61.9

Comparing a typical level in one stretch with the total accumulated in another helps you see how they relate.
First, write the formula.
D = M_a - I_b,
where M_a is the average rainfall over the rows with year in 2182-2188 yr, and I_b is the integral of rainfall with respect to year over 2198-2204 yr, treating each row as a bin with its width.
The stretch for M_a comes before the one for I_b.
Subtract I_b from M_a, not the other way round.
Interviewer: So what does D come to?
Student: -98.4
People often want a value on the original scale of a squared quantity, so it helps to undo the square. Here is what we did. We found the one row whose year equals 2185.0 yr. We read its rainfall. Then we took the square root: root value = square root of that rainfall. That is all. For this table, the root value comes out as 3.04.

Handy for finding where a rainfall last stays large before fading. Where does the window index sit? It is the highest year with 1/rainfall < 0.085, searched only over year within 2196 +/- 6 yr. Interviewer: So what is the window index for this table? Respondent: 2201.0 yr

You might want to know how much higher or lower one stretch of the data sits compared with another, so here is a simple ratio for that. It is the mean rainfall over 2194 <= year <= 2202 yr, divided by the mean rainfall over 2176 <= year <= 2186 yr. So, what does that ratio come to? 2.00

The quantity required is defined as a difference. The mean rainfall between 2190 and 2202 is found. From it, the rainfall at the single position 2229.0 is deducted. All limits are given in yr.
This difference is -2.0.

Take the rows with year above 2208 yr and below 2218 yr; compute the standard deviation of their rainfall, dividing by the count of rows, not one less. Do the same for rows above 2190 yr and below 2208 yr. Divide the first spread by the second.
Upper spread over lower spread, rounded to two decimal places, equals 0.35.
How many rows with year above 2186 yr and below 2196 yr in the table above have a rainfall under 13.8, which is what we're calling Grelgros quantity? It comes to 3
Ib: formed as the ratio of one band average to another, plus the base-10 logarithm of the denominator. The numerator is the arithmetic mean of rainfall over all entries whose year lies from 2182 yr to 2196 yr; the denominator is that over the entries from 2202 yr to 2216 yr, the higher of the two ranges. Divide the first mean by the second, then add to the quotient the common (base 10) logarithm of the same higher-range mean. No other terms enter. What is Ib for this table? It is 1.91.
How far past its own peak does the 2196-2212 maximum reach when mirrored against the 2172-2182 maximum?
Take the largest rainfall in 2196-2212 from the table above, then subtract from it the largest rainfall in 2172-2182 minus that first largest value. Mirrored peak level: 29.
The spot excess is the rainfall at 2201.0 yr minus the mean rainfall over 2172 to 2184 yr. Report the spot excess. 10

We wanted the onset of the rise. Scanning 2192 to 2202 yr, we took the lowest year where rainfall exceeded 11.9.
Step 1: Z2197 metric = 2193.0 yr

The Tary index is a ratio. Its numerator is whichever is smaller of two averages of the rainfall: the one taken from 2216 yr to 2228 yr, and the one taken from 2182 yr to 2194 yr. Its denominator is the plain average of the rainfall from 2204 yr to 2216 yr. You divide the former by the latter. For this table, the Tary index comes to 0.60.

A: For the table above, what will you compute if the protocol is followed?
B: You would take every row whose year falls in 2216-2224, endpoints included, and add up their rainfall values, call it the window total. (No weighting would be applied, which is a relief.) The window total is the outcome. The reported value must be 76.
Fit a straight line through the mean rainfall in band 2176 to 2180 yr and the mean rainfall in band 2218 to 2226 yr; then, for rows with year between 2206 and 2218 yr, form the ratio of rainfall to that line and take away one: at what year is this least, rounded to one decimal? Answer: 2213.0 yr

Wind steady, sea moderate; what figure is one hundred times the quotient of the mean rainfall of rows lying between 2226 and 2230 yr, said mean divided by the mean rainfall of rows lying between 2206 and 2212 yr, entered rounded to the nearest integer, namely 97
